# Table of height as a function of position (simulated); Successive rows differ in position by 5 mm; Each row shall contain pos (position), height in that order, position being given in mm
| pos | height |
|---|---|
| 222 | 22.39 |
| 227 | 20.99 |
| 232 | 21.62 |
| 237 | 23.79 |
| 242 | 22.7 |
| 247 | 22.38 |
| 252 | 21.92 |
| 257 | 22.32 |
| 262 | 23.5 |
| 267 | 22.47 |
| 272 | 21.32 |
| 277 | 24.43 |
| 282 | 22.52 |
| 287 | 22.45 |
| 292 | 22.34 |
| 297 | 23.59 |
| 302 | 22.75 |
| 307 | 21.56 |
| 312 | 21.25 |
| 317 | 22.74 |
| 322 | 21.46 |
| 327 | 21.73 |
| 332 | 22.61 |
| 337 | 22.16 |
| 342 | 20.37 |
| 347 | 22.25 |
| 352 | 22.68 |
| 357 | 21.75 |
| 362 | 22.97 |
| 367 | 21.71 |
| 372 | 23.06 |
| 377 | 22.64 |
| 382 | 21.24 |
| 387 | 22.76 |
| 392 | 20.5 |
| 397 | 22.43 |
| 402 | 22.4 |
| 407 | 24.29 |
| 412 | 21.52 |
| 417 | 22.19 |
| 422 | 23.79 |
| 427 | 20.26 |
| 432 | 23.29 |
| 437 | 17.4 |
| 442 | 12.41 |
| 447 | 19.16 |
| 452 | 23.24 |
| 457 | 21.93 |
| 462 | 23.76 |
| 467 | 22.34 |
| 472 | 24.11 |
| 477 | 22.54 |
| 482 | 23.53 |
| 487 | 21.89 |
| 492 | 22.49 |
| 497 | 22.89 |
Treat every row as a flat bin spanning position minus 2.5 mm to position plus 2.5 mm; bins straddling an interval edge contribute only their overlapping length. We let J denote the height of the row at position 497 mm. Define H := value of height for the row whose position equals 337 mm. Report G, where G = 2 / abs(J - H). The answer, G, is 2.7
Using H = 22.16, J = 22.89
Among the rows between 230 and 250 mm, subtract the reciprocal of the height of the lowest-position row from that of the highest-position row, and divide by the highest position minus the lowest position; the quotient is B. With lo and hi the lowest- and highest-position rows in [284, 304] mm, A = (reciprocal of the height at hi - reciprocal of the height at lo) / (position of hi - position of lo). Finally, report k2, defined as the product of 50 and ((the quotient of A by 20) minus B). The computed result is 0.01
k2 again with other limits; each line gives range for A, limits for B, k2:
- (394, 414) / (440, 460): 0.12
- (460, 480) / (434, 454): 0.05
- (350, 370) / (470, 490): -0.01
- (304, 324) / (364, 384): 0.00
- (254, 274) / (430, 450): -0.03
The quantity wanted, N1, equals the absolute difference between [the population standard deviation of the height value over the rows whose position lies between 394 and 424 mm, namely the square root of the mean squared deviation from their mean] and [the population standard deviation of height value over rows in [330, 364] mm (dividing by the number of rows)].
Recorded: 0.16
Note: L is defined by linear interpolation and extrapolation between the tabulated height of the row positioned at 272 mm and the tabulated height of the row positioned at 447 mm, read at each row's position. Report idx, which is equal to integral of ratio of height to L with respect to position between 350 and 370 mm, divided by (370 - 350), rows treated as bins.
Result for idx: 1.10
